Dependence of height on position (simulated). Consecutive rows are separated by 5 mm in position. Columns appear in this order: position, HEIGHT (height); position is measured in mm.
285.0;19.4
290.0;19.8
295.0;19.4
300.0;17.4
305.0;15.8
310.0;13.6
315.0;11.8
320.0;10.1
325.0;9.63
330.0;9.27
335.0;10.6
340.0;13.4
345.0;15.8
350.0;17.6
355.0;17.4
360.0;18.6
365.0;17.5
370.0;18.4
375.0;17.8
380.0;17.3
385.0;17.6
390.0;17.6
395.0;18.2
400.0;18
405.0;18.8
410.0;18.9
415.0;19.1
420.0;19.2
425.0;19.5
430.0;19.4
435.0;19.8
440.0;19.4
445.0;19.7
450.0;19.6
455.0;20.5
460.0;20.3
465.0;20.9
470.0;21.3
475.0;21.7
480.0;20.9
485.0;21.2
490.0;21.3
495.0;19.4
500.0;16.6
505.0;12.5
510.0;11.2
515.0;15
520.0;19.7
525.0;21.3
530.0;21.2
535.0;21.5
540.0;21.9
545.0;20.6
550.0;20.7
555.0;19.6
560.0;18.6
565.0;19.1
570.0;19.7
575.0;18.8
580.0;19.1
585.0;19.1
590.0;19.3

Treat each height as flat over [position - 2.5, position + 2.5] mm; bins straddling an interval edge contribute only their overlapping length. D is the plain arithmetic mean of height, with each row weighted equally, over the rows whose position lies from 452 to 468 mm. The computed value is 20.6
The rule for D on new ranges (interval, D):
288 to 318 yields 16.3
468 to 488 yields 21.3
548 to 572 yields 19.5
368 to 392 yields 17.7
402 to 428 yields 19.1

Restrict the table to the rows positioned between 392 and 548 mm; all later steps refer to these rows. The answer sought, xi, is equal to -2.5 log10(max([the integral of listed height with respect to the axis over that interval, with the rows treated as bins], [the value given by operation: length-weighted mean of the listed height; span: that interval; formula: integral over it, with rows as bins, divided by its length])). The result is -8.7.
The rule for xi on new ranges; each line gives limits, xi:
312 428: -8.2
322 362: -6.9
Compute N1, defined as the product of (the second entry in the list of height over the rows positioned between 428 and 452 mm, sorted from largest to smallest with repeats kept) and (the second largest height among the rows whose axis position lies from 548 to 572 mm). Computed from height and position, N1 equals 388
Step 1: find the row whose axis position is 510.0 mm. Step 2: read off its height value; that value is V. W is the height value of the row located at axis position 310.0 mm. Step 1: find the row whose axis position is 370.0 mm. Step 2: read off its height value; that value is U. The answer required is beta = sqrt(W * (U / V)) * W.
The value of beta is 64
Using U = 18.4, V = 11.2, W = 13.6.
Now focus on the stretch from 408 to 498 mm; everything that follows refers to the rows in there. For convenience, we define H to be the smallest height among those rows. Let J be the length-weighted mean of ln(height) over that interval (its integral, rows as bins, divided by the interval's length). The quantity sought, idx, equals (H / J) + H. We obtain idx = 25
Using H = 18.9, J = 3.00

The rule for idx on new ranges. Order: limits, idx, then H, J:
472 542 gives 15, 11.2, 2.92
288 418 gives 13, 9.27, 2.76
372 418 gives 23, 17.3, 2.90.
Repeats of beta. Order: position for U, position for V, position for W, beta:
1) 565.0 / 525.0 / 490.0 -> 93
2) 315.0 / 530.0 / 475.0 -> 75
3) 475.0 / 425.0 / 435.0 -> 93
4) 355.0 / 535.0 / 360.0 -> 72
